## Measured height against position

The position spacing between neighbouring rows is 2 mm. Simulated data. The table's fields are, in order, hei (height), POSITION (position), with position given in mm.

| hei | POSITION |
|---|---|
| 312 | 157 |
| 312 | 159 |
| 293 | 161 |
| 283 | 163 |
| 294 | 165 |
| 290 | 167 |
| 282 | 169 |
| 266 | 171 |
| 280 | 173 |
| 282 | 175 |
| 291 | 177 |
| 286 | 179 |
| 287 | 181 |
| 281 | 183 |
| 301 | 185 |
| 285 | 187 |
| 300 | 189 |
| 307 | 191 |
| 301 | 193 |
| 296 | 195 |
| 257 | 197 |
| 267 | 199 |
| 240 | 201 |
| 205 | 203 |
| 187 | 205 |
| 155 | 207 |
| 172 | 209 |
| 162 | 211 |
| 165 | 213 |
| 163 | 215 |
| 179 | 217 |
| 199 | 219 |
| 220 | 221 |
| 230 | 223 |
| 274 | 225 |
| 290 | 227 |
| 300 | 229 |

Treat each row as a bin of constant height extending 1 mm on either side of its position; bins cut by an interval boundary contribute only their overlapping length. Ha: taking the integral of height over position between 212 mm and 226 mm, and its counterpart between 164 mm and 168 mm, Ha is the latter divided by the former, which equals 0.41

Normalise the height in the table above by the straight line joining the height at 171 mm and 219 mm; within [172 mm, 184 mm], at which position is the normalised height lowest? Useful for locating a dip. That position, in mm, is 173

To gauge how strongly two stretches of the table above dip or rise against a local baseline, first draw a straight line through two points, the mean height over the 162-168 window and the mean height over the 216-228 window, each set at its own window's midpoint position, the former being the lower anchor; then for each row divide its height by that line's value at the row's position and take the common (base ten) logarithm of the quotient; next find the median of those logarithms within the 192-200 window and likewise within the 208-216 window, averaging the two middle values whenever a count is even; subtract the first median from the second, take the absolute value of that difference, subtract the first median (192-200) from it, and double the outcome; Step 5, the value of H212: 0.33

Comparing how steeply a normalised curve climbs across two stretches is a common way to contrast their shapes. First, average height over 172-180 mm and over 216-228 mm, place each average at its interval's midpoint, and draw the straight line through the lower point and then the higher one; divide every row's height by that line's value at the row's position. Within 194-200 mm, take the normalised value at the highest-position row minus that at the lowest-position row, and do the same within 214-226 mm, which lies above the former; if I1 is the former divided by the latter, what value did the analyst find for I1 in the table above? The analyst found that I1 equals -0.2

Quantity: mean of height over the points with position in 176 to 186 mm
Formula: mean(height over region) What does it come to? 289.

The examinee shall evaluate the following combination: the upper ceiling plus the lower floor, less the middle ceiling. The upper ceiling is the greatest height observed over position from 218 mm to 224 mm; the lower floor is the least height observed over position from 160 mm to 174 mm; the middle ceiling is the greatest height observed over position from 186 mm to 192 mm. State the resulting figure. 189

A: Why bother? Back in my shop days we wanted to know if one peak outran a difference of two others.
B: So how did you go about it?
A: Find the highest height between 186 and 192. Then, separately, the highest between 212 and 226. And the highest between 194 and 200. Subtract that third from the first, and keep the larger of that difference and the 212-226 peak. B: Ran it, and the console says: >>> 274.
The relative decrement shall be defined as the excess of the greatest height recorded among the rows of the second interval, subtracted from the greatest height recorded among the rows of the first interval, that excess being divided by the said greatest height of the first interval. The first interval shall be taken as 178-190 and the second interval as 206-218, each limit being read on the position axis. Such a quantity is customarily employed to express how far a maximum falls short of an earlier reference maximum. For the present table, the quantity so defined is 0.41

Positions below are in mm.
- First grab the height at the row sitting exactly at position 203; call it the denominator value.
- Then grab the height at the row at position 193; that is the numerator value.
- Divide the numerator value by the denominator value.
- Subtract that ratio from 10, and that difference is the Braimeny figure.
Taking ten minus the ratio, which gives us 8.53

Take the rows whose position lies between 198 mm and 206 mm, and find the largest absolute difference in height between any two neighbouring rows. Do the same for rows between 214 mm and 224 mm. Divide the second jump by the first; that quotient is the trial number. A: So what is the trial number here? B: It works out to 0.6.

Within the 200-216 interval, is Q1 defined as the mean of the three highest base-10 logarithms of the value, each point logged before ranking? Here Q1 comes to 2.32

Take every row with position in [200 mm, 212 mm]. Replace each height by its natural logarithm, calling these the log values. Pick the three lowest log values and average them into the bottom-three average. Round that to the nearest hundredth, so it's 5.09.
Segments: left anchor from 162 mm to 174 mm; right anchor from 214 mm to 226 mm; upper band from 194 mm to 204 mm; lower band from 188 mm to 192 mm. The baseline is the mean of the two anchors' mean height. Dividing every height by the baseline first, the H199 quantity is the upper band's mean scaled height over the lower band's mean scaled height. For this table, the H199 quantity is 0.83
